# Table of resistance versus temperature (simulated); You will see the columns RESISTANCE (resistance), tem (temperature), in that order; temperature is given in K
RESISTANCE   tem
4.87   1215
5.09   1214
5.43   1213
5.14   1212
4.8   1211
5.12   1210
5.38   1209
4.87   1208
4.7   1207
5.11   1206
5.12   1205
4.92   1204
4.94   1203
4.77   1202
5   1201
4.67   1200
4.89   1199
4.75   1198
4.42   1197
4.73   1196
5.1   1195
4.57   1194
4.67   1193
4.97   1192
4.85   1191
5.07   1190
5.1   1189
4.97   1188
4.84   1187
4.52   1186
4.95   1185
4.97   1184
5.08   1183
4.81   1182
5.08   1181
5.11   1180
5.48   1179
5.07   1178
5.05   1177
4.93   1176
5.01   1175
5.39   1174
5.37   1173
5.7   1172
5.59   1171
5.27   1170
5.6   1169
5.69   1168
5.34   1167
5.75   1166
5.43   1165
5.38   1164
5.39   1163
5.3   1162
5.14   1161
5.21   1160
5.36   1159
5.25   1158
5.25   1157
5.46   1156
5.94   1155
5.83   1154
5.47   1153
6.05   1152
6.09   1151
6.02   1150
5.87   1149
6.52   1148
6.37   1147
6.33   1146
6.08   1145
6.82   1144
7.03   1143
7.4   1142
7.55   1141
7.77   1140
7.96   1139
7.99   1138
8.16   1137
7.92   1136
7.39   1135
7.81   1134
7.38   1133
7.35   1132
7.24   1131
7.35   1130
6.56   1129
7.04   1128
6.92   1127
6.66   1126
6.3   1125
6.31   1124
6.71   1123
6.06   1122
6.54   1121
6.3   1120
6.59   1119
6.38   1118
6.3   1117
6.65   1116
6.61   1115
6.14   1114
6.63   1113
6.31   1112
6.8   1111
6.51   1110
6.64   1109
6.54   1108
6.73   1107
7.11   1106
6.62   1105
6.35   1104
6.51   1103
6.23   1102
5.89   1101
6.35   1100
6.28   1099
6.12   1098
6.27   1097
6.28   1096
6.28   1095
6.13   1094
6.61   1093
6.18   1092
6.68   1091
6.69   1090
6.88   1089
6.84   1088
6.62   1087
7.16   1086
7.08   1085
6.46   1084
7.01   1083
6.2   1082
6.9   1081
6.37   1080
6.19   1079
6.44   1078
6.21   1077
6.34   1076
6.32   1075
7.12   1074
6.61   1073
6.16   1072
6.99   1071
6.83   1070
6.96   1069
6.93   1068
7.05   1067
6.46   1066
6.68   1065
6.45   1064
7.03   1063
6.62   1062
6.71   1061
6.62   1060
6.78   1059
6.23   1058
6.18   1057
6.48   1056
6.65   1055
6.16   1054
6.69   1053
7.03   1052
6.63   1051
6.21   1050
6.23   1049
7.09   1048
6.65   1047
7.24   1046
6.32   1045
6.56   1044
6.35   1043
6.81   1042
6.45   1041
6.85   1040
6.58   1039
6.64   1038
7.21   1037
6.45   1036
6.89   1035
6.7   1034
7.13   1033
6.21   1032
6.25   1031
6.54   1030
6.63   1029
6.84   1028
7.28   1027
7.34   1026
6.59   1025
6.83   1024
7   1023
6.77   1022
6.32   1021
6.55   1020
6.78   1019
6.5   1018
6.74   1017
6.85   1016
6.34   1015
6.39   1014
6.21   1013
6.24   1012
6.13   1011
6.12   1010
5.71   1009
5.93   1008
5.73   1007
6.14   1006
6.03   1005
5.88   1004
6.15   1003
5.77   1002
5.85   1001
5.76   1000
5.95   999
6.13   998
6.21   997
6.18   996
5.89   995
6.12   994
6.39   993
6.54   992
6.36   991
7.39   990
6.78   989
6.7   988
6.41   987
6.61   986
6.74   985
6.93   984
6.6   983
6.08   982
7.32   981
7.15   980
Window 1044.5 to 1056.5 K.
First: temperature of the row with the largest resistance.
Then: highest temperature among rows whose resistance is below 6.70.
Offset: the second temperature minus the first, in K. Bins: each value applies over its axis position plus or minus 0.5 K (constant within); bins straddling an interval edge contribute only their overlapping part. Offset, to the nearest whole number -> 10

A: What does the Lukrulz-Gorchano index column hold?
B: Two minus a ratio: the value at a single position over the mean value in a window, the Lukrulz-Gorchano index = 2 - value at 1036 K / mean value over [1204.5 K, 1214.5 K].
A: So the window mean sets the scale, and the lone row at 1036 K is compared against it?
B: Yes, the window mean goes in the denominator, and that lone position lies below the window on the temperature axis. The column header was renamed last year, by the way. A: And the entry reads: 0.73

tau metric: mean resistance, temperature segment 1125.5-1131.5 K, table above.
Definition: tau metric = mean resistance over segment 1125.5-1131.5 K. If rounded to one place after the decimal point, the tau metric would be 7.0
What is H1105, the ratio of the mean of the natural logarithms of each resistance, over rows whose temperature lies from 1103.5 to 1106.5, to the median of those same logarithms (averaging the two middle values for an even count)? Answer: 1.01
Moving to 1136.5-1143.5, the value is 0.99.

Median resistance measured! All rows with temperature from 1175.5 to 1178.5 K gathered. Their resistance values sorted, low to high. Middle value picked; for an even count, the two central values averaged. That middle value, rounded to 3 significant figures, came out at 5.05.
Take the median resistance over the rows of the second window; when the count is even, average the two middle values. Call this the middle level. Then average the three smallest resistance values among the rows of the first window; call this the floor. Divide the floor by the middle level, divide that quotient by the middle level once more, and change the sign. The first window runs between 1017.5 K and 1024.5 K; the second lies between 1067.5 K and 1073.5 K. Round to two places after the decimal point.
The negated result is -0.14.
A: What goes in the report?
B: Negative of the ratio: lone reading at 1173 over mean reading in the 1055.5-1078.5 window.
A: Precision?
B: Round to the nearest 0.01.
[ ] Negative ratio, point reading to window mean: -0.81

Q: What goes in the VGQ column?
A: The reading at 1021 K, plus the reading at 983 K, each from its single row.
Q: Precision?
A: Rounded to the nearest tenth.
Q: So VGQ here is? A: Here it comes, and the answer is 12.9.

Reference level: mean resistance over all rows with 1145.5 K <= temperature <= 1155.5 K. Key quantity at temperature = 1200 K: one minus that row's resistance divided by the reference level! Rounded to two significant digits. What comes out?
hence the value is 0.23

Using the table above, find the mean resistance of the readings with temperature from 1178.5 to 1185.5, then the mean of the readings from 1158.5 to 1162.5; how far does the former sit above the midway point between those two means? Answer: -0.09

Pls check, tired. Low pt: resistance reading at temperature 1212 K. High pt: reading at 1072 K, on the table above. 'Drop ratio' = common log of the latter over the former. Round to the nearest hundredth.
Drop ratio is 0.08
